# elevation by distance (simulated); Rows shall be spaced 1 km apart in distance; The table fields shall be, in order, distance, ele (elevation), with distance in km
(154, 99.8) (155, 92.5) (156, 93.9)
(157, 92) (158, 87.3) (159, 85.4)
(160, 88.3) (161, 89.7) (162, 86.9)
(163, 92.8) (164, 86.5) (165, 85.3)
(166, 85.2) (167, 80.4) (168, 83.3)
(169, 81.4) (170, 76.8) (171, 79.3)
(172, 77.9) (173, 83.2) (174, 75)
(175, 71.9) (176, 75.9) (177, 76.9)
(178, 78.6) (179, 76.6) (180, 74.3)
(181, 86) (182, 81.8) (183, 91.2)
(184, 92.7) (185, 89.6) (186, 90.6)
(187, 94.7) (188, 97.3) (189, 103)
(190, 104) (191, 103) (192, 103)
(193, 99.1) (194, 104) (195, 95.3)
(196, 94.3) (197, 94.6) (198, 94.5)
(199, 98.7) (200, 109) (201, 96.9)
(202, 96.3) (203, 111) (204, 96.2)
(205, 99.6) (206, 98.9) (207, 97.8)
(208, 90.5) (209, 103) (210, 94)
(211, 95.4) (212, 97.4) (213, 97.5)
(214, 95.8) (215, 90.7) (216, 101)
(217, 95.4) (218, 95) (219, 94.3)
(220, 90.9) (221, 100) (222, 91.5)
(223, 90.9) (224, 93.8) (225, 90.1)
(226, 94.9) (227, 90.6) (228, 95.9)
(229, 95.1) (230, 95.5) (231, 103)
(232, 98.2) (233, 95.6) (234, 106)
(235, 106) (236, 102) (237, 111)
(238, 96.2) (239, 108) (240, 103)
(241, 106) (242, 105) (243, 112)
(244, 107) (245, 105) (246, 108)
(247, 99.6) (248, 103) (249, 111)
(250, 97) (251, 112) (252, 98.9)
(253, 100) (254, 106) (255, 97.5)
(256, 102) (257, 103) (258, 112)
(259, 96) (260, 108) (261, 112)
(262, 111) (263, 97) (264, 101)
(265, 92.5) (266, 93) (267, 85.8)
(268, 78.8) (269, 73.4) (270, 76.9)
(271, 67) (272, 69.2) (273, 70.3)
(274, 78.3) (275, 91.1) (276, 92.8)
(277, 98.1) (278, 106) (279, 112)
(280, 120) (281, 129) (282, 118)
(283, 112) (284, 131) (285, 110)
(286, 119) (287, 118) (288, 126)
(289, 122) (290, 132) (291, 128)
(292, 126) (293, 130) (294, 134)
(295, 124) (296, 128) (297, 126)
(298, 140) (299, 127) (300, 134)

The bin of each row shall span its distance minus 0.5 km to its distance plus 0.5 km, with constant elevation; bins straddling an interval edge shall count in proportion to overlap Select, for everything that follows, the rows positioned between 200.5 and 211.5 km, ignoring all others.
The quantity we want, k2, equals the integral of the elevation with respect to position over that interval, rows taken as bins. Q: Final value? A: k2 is 1080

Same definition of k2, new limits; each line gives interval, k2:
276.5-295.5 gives 2295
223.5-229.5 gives 560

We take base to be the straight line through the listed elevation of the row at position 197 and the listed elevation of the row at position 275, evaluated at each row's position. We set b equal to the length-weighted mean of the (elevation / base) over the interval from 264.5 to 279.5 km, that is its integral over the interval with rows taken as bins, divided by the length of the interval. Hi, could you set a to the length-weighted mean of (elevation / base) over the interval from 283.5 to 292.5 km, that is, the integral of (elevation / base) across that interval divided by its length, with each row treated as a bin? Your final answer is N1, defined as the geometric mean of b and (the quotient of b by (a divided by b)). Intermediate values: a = 1.37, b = 0.94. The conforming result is 0.78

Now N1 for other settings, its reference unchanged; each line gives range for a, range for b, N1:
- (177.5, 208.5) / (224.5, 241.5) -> 1.11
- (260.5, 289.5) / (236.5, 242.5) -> 1.15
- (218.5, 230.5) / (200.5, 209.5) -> 1.07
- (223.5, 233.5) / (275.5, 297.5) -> 1.51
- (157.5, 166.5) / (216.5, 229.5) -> 1.05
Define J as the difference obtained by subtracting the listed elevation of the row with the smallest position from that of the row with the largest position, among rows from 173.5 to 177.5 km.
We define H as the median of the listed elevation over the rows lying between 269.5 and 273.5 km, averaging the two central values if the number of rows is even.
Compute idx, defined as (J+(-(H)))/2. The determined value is -34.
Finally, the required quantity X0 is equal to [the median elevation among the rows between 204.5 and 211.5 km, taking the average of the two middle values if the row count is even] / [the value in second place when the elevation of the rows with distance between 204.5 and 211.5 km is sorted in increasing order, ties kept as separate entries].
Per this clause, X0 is 1.04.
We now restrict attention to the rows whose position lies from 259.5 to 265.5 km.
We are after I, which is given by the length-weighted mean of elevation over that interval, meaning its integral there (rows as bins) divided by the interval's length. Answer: 104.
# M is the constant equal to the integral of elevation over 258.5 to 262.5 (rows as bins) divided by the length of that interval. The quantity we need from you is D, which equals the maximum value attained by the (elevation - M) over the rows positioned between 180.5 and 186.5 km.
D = -14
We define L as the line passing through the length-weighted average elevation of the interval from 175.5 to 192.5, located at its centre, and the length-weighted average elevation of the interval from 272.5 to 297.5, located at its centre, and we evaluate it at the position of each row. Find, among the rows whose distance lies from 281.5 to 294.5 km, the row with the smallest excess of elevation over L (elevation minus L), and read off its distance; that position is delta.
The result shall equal 285 km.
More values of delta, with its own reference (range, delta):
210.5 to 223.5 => 223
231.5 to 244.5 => 238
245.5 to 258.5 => 255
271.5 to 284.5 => 272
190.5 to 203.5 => 198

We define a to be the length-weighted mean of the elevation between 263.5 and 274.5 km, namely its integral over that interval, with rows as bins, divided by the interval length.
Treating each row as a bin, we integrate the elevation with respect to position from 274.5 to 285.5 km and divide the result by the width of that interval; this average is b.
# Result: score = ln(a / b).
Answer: -0.32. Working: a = 81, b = 111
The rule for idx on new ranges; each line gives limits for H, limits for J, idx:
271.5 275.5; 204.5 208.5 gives -42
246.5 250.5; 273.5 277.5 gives -41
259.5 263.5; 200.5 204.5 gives -55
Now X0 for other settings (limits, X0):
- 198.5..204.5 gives 1.02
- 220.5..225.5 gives 1.01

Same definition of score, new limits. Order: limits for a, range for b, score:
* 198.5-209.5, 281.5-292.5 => -0.20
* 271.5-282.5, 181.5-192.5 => 0.03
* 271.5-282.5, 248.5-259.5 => -0.05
